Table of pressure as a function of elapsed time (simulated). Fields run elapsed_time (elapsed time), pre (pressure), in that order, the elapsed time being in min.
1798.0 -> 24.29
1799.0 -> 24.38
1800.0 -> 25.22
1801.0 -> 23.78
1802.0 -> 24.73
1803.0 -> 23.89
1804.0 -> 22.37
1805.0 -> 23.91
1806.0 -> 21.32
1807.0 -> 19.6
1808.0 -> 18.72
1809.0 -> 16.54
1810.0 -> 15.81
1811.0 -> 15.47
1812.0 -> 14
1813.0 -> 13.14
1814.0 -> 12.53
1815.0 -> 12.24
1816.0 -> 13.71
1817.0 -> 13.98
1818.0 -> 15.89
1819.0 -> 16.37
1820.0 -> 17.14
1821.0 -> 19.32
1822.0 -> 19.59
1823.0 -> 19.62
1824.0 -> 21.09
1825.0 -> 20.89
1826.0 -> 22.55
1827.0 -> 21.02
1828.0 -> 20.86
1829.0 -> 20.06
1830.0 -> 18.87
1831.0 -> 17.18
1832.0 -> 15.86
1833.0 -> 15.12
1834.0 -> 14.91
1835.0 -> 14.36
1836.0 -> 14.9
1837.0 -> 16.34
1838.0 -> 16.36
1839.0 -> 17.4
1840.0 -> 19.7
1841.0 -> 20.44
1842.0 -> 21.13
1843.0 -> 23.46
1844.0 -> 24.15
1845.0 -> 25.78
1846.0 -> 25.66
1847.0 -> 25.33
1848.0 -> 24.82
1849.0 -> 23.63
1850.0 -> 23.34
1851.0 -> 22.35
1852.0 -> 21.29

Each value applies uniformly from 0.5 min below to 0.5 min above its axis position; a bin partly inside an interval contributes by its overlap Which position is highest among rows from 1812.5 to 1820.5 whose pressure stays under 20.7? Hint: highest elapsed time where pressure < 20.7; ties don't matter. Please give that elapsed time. 1820.0 min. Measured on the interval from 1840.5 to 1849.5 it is 1841.0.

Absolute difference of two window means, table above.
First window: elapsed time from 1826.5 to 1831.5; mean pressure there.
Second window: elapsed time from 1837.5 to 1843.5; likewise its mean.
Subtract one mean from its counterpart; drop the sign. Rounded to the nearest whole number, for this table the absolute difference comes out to 0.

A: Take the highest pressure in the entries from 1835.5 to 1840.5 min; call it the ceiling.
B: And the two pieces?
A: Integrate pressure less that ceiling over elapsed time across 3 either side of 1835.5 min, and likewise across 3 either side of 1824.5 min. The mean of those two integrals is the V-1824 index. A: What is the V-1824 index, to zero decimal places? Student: -10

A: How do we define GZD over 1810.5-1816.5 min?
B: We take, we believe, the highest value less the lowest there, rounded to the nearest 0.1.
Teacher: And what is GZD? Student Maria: 3.2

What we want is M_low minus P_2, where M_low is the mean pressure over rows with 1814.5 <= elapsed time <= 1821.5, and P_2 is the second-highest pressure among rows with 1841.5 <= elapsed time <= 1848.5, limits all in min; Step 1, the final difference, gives -10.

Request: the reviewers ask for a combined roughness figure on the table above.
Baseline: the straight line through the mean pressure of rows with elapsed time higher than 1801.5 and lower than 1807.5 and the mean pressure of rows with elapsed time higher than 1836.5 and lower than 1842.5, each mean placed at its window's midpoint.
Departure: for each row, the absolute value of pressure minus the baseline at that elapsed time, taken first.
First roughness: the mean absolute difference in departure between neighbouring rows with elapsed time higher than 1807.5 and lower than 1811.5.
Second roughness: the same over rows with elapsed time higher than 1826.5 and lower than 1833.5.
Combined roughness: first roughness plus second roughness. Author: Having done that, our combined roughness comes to 1.7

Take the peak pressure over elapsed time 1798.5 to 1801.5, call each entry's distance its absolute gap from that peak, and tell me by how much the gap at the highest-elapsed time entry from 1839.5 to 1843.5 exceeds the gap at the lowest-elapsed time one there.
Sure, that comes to -3.8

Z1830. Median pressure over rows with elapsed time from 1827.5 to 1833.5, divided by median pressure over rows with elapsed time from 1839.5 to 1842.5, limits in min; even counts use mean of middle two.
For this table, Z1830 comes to 0.88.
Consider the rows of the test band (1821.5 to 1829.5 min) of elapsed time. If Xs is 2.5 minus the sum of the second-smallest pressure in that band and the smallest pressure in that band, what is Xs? -36.7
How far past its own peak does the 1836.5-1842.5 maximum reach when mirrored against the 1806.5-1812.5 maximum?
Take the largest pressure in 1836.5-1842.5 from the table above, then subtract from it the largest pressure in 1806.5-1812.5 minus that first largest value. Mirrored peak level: 23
